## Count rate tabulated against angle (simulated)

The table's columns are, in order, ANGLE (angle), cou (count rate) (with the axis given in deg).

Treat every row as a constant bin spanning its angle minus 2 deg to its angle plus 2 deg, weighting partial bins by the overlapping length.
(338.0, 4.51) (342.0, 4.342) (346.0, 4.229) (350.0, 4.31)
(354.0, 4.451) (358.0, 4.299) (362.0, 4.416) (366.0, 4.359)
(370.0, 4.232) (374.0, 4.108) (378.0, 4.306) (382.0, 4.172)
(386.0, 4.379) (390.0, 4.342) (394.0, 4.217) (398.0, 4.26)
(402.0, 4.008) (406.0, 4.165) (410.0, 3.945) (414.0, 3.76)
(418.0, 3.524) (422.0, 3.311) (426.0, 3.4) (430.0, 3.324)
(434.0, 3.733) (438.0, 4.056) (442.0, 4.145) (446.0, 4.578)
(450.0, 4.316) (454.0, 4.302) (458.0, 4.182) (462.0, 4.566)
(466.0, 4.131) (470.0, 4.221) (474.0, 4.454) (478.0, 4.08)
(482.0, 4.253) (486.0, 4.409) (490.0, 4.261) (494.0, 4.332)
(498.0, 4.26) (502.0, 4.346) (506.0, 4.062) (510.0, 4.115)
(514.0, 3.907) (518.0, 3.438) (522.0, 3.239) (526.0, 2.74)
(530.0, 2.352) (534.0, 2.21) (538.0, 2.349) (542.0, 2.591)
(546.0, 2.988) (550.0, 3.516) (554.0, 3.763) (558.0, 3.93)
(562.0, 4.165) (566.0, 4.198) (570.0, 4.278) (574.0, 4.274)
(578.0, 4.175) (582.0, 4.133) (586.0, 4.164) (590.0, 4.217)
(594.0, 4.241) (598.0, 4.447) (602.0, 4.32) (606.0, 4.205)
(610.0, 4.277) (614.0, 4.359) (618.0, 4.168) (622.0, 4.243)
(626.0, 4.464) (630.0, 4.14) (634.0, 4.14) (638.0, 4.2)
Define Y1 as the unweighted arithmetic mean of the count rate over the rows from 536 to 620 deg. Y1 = 3.94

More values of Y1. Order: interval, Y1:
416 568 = 3.78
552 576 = 4.10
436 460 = 4.26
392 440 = 3.81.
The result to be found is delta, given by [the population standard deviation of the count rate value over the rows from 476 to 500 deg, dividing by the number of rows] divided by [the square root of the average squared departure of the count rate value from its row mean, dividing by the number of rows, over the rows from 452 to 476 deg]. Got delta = 0.65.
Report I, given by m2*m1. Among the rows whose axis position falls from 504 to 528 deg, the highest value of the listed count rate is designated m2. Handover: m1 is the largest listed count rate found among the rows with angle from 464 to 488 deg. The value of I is 18.3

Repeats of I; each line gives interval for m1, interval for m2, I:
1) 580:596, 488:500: 18.4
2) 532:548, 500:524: 13.0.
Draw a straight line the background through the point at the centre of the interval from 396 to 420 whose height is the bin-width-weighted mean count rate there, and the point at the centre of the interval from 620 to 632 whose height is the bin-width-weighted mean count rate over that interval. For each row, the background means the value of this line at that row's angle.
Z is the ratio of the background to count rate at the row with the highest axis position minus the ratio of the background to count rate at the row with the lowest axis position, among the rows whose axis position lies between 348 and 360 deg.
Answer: 0.005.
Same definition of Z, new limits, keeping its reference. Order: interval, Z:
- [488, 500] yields 0.003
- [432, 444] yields -0.103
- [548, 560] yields -0.122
